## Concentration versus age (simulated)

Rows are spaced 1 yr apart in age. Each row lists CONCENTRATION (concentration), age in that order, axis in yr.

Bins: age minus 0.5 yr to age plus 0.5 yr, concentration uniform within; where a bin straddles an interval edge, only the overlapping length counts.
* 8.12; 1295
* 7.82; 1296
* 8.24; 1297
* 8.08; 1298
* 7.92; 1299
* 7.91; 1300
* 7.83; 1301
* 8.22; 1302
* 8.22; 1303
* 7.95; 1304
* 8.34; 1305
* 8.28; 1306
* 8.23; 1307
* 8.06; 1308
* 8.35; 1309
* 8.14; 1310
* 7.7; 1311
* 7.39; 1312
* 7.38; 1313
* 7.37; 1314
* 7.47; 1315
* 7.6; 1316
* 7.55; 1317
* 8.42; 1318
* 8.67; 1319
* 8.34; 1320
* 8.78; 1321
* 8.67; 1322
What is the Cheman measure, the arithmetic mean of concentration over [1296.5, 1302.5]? 8.03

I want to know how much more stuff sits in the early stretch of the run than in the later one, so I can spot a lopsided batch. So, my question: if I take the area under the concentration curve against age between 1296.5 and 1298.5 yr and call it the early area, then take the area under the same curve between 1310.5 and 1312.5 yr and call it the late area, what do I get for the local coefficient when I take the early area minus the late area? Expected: 1.2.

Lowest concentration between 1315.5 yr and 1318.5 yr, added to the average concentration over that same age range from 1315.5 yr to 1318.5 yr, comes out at 15.4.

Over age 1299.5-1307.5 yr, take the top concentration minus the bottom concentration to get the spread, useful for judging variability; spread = 0.51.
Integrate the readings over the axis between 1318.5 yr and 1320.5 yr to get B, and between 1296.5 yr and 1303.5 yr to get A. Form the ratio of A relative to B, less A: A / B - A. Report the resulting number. -53.1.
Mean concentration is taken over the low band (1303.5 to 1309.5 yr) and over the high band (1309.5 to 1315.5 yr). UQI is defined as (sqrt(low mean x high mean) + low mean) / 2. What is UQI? 8.04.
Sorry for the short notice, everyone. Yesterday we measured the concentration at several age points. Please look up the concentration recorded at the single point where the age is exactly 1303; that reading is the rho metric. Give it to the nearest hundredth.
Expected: 8.22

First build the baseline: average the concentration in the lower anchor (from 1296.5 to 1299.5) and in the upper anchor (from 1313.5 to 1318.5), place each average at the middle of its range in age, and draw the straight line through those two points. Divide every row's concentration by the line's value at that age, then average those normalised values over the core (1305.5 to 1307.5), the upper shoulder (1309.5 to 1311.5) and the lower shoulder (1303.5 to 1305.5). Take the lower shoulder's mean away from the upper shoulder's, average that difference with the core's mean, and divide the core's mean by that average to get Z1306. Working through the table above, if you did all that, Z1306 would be 2.02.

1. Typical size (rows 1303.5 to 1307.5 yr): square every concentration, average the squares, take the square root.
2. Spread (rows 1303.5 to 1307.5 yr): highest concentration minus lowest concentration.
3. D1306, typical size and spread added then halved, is 4.30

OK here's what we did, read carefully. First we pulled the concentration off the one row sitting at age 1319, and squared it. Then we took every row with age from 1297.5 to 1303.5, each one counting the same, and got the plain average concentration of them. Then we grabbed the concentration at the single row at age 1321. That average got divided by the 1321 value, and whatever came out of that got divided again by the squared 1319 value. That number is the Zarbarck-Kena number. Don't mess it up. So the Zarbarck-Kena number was 0.0122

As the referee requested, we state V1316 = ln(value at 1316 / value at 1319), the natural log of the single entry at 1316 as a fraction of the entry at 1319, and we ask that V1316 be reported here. -0.13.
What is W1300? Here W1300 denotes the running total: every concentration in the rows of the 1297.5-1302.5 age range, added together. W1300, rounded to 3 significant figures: 40.0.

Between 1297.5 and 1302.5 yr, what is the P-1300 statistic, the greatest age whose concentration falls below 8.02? 1301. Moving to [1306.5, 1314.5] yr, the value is 1314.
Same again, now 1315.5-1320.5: 1317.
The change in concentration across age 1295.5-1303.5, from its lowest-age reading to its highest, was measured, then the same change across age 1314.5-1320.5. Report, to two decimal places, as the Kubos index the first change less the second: -0.47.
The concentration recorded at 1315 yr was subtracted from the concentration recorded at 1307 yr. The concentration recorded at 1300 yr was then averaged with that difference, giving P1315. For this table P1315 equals 4.3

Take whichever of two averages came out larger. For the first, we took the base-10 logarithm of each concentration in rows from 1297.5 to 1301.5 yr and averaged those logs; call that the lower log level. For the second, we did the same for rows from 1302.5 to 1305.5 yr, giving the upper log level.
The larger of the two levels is 0.912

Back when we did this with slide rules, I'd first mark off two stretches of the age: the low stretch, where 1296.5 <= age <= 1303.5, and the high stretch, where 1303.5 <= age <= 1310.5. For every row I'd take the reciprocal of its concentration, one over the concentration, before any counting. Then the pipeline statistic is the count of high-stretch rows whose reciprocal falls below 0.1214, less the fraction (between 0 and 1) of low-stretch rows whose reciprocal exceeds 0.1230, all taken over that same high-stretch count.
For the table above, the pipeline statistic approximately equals 0.81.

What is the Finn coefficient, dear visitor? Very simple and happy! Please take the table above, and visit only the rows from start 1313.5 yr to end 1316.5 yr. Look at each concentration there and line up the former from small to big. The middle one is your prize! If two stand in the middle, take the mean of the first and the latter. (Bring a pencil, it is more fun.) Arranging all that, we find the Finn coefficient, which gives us 7.5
